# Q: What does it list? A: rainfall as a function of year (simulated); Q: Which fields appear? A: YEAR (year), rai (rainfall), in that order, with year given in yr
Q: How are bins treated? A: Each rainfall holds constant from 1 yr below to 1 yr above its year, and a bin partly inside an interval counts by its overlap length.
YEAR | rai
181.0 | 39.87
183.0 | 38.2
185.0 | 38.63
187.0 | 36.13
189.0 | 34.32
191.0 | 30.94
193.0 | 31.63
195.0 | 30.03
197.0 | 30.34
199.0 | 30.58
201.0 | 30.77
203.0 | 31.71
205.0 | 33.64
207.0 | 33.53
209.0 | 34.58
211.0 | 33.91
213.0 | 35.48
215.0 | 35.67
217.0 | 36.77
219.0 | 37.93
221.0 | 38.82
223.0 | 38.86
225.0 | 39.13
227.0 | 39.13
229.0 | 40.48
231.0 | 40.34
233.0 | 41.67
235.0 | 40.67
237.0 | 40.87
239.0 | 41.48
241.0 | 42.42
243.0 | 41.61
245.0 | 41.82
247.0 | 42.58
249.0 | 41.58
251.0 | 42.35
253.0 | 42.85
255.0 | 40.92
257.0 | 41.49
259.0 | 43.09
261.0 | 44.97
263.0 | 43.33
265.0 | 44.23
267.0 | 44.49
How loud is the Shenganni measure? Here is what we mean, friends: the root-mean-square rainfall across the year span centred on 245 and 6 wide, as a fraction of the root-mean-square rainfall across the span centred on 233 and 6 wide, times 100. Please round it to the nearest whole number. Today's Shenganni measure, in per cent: 103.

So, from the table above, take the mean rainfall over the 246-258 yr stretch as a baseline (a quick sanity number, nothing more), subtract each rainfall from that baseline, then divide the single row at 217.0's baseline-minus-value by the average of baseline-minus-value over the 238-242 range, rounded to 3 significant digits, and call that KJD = 445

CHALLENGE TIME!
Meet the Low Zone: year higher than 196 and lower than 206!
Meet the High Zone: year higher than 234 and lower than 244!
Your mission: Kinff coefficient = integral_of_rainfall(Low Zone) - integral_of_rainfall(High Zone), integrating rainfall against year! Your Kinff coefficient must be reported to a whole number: -100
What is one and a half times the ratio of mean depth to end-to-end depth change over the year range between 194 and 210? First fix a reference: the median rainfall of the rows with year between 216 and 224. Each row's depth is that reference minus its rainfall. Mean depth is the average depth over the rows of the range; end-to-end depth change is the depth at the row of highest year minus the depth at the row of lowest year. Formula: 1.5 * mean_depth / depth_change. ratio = -2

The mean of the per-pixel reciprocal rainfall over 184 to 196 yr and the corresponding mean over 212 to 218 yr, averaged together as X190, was 0.029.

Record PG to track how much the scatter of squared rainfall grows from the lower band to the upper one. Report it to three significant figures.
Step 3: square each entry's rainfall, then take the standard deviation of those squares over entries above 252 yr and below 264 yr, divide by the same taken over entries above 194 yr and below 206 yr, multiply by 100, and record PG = 145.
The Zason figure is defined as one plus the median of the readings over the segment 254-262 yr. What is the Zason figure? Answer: 43.3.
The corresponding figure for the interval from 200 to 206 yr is 32.7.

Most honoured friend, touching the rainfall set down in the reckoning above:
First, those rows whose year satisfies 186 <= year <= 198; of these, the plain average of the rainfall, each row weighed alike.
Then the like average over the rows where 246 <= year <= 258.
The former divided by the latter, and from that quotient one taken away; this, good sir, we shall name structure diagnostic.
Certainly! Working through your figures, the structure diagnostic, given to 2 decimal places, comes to -0.23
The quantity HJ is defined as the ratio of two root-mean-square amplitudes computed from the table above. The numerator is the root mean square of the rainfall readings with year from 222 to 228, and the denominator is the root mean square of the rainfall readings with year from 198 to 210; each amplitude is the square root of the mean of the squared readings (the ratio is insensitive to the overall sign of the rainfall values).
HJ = 1.20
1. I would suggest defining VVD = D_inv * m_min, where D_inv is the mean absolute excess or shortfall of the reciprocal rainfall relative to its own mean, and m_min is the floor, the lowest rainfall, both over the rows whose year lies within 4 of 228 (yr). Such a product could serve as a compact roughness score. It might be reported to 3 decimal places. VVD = 0.016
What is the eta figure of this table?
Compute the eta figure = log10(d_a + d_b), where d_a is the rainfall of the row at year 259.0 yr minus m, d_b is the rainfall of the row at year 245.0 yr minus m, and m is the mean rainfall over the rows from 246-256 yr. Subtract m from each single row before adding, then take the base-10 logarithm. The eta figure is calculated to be -0.10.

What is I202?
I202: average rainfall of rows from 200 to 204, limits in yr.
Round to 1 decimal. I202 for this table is 31.2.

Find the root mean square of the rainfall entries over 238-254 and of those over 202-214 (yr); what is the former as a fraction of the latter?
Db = 1.24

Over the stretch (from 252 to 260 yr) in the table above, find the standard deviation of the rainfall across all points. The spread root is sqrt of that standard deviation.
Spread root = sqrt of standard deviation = 1.0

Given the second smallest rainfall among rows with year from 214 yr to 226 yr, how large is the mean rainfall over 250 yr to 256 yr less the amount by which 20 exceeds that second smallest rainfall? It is 58.8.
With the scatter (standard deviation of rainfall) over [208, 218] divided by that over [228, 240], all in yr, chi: 2.0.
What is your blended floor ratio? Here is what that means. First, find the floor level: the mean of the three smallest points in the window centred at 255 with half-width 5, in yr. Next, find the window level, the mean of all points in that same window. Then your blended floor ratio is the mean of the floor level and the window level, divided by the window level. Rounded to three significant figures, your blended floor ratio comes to 0.993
